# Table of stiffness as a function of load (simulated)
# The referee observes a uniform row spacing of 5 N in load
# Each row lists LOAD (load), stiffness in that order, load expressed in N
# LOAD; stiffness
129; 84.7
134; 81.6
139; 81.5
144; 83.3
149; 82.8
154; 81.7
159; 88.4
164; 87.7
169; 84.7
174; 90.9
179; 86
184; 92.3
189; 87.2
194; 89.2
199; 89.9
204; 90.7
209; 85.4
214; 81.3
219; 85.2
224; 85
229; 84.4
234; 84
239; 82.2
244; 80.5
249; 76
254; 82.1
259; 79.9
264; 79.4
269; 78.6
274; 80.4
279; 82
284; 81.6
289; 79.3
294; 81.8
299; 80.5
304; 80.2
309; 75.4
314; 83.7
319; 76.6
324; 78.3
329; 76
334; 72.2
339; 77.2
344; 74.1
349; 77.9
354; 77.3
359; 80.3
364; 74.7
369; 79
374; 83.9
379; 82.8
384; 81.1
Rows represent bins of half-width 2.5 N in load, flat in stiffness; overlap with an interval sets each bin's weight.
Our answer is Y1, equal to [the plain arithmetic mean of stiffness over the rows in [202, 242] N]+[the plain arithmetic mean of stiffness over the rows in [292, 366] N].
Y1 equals 163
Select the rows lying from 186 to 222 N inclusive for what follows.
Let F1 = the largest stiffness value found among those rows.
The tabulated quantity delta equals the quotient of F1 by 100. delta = 0.91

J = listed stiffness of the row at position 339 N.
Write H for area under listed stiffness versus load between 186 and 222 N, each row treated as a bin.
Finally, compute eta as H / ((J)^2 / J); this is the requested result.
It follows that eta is 40.6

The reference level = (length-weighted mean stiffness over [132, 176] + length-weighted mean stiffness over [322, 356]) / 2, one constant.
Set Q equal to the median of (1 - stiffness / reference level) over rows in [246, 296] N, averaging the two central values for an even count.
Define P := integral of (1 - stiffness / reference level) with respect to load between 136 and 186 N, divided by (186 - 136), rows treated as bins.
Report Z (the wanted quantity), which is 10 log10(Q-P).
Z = -12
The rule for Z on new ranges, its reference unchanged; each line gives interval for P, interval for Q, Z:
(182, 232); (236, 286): -11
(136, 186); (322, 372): -10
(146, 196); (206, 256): -13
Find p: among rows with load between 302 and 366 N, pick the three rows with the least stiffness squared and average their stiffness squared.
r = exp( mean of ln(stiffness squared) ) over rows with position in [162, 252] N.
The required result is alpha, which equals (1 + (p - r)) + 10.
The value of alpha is -1889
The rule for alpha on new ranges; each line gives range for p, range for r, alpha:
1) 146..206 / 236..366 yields 715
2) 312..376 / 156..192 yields -2329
